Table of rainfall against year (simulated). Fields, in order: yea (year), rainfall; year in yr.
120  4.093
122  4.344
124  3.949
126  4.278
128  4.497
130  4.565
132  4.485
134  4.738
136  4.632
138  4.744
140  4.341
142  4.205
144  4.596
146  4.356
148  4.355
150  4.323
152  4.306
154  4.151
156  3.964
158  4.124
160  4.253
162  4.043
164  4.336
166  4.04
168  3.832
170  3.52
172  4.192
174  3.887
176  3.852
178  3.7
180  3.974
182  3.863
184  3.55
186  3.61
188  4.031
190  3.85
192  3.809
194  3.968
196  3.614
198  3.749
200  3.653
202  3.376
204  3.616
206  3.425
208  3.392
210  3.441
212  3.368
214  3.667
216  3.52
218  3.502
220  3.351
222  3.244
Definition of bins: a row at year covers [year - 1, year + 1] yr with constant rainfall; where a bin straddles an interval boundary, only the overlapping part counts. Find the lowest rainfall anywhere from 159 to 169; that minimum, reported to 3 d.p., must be 3.832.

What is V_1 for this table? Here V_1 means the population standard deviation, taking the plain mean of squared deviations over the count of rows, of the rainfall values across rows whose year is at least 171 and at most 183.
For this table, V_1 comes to 0.149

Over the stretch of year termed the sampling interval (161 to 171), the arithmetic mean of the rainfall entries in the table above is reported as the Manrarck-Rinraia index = 3.95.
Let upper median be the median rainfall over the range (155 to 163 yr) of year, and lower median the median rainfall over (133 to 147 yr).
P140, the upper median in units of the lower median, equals 0.888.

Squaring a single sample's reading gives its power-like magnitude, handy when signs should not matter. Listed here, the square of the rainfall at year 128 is 20.2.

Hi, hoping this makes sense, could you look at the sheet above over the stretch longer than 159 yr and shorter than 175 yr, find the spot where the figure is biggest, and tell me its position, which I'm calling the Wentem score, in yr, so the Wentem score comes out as 164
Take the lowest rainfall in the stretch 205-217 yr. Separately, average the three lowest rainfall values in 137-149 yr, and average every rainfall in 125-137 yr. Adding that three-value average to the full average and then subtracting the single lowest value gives 5.46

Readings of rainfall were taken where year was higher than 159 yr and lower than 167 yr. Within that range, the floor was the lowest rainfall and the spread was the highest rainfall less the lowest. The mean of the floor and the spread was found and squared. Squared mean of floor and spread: 4.7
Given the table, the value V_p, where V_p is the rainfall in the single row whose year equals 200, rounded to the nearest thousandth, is 3.653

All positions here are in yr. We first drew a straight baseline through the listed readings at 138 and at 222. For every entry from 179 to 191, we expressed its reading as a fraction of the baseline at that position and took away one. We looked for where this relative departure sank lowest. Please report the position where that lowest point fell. 184 yr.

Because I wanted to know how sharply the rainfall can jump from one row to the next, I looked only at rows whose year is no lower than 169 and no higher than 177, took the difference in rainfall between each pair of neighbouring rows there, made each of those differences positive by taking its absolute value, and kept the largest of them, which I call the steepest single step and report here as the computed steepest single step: 0.67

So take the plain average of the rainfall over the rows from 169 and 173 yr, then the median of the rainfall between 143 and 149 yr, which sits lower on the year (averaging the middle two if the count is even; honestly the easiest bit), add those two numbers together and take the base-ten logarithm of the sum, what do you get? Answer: 0.914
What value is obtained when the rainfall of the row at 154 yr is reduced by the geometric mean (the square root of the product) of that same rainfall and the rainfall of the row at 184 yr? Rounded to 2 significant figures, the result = 0.31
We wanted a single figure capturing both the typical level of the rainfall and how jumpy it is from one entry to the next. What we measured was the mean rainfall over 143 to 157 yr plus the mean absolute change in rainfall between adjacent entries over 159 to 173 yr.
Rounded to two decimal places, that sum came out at 4.62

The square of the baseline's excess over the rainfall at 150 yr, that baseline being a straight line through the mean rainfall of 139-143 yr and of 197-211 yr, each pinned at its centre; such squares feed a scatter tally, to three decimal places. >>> 0.025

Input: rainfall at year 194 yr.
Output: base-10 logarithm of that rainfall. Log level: 0.60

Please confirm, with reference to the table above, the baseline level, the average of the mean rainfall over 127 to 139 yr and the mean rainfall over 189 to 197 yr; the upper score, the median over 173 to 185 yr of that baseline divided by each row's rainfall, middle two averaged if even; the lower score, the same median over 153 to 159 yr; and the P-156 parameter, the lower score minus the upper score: -0.07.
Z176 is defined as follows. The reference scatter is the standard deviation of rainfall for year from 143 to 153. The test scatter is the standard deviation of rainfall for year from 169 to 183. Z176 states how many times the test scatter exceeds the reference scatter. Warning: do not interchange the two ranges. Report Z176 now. 1.8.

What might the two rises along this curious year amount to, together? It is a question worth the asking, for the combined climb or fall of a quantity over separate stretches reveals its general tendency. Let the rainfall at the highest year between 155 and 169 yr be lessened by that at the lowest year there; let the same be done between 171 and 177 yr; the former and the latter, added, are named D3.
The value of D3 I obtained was -0.5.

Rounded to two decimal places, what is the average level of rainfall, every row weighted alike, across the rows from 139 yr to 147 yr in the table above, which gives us 4.37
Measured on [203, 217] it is 3.49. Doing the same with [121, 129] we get 4.27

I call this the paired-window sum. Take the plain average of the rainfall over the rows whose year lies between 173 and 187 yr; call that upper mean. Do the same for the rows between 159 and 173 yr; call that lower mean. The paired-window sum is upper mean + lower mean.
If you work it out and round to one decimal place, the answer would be 7.8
